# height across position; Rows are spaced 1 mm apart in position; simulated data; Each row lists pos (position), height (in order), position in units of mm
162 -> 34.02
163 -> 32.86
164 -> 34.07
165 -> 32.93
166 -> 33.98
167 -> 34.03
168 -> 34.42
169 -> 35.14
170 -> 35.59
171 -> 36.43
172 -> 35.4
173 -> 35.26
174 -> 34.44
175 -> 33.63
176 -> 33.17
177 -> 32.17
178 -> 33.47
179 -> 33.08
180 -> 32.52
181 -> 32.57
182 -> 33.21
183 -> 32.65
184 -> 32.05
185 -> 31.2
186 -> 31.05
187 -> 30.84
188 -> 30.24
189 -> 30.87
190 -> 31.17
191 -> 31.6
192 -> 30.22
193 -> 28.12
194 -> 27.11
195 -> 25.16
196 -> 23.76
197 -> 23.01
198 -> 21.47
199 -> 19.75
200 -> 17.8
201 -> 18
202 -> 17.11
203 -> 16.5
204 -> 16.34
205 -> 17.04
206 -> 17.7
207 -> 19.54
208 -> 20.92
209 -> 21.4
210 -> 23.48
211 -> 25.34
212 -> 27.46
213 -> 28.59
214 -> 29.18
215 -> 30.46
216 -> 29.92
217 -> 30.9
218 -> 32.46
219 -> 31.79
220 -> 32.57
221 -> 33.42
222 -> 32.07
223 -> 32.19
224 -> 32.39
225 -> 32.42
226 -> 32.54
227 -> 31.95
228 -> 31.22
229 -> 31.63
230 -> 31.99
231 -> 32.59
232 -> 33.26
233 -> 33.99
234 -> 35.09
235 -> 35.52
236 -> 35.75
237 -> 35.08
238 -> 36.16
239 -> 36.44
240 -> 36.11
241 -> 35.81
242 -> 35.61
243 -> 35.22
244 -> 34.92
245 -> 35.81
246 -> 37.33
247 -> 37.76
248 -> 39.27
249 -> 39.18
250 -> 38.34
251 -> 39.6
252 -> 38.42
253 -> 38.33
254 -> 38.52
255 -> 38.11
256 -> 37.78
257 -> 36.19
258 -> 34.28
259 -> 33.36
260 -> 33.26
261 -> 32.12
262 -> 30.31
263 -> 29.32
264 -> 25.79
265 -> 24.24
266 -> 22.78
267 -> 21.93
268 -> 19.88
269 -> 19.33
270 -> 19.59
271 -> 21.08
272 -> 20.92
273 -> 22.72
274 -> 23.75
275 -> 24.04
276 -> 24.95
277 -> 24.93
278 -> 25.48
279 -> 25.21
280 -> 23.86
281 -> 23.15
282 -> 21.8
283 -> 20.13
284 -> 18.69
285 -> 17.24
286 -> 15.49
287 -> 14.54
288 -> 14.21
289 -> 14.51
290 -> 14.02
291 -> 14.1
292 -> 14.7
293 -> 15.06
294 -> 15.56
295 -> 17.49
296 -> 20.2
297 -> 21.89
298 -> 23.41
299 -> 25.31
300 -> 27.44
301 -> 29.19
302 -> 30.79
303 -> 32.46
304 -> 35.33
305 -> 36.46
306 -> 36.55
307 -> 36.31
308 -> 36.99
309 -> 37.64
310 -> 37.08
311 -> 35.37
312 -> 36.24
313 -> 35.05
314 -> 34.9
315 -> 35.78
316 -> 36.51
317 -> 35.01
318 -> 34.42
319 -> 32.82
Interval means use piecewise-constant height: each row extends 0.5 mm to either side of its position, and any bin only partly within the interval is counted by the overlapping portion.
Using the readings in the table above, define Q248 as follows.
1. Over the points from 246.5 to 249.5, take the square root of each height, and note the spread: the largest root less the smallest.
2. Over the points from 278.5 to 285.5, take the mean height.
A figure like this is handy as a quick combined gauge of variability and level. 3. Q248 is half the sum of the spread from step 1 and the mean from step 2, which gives 10.8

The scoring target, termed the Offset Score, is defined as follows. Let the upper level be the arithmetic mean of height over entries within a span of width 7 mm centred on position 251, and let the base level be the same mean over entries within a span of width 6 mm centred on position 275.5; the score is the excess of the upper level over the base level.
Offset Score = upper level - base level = 14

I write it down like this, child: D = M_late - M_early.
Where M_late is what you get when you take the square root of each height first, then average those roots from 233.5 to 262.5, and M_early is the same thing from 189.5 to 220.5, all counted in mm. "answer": 1.1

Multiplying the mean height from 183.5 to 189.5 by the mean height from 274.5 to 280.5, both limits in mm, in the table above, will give 768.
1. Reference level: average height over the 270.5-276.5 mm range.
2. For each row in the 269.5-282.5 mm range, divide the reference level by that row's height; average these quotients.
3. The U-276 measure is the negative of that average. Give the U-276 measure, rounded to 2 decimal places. -0.99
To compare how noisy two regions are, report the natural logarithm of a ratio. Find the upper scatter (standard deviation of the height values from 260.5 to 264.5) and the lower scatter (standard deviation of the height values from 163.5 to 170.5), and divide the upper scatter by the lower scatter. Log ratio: 1.1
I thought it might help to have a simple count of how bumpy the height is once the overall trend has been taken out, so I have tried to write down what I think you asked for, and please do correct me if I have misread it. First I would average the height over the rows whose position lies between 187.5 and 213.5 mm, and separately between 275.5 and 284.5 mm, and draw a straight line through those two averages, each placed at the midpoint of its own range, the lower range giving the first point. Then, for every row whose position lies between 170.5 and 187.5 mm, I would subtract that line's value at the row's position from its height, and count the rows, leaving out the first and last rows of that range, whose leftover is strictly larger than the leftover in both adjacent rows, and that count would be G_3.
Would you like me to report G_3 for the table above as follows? 2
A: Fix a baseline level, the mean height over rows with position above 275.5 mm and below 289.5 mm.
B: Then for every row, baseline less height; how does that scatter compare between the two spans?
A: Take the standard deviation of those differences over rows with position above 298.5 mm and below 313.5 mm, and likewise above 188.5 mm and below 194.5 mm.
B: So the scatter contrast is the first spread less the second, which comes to 2.1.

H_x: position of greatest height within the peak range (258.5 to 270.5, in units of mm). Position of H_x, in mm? 259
